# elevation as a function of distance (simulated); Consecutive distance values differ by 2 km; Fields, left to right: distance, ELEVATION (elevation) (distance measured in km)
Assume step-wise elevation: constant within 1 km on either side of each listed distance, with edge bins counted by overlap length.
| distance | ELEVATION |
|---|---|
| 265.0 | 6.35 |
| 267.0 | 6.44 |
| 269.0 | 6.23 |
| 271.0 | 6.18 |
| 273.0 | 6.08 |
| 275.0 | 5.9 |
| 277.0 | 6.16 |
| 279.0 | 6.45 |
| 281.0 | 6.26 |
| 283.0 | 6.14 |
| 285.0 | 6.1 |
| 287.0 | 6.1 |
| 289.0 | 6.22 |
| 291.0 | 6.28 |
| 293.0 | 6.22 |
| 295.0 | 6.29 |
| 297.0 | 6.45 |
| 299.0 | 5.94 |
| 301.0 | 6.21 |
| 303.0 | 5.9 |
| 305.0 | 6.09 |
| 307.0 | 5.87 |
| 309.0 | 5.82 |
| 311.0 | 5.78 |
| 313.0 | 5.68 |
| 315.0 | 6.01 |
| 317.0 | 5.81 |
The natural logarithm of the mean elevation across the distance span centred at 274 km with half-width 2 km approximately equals 1.79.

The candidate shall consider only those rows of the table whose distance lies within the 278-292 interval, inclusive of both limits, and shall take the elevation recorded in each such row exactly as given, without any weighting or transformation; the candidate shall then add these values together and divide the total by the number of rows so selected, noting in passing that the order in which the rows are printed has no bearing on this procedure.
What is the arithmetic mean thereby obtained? 6.22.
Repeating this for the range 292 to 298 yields 6.32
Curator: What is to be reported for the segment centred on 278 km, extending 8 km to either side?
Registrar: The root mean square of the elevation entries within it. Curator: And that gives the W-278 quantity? 6.16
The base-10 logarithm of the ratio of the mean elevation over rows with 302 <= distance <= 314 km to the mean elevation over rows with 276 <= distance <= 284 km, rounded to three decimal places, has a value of -0.028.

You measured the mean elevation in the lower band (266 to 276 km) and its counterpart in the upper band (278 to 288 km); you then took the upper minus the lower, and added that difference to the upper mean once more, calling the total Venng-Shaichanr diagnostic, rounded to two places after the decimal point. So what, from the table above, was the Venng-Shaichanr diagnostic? 6.25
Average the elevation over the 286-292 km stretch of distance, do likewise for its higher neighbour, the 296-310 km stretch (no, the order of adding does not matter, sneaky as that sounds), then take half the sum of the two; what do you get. 6.12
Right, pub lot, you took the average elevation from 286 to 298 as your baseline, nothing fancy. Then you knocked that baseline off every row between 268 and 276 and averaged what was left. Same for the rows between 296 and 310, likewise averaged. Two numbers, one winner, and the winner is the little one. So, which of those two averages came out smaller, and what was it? -0.22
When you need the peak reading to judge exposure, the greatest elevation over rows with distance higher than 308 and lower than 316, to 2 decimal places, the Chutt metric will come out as 6.01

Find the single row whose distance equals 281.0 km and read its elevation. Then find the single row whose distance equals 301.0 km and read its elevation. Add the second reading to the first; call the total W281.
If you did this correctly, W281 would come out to 12.5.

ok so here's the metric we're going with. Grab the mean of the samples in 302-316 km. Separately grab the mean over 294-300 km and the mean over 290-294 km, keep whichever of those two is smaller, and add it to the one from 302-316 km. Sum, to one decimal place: 12.1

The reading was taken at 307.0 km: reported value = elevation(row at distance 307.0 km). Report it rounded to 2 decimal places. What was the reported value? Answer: 5.87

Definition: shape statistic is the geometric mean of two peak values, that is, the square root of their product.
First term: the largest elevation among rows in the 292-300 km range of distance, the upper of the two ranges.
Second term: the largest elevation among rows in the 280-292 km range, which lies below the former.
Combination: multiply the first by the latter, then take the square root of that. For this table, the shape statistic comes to 6.36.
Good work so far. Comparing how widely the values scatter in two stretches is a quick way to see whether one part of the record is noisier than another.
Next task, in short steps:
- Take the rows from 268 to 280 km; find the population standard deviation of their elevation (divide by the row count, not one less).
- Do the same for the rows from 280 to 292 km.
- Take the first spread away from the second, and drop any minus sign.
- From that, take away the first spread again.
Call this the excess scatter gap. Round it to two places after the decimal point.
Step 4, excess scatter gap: -0.07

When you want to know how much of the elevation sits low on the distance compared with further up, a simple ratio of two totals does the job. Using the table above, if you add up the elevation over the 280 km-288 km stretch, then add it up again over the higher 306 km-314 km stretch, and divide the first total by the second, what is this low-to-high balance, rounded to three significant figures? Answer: 1.06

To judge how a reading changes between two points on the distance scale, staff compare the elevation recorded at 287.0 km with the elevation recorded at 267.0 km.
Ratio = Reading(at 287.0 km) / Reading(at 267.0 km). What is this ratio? 0.95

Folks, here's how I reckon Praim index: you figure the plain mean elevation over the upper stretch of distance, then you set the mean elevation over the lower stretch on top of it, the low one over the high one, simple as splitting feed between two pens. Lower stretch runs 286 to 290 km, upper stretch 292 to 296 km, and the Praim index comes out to 0.98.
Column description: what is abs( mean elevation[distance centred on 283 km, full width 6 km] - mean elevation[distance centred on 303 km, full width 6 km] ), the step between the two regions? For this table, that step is 0.10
